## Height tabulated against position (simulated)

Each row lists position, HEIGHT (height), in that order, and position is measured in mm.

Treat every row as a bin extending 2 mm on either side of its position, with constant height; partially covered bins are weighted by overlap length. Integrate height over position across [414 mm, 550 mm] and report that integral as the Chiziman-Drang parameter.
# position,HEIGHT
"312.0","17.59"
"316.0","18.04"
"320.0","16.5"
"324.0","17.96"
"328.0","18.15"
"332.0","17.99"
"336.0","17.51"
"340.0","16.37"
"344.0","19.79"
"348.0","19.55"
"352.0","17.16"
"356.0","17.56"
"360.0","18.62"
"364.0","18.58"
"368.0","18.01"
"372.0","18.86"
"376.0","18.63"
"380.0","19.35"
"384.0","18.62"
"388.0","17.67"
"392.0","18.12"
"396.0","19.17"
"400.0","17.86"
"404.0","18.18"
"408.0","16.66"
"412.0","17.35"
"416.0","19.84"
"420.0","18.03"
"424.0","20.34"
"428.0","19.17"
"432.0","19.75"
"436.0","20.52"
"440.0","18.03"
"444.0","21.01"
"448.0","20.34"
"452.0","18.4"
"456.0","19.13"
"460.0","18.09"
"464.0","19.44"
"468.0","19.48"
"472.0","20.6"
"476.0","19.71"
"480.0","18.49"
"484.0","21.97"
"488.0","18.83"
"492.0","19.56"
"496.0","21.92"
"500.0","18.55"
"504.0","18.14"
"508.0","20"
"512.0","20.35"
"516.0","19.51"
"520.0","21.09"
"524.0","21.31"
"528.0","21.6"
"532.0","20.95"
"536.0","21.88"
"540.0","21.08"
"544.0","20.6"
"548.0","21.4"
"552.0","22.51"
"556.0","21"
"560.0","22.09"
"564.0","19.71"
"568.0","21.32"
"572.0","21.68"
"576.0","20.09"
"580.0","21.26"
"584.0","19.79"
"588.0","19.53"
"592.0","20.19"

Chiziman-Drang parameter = 2716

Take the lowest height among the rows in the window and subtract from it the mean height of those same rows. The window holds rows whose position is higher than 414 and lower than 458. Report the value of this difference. -1.5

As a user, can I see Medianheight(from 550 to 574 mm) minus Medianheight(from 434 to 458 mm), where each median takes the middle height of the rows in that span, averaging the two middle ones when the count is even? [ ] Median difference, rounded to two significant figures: 1.8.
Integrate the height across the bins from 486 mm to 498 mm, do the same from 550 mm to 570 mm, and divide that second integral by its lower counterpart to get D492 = 1.8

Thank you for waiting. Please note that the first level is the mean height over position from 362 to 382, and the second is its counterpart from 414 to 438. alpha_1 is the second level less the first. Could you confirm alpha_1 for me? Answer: 0.9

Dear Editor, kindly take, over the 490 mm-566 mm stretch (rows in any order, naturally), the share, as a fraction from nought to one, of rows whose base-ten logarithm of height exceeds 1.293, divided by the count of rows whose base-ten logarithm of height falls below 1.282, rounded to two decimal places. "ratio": 0.39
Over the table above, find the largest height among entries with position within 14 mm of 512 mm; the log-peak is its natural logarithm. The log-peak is 3.06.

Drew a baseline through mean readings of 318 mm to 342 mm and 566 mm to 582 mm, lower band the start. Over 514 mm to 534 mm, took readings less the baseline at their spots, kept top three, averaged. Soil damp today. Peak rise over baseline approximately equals 1.00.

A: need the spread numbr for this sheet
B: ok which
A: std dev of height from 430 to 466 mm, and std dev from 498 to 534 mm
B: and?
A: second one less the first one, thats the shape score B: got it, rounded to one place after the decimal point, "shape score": 0.1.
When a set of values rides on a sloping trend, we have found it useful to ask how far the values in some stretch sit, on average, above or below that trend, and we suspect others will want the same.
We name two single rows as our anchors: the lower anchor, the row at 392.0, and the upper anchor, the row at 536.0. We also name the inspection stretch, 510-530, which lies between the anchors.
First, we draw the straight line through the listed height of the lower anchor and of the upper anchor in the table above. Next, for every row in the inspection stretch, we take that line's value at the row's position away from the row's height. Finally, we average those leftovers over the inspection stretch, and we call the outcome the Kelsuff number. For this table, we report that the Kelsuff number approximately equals -0.7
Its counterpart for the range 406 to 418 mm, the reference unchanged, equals -0.7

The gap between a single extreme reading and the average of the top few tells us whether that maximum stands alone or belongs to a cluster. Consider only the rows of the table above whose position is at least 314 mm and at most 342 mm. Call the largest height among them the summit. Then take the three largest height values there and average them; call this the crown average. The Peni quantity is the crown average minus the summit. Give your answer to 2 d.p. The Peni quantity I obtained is -0.09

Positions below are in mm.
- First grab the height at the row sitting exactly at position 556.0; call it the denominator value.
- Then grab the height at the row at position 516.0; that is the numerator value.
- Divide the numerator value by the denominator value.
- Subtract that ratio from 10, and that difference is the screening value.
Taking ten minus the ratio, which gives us 9.07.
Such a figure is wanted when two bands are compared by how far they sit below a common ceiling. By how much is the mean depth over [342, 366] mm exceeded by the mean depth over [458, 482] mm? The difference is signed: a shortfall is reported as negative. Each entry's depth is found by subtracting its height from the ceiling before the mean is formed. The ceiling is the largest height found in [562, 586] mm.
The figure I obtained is -0.76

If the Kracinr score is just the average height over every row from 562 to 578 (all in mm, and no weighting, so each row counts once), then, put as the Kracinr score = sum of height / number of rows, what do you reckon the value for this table 20.7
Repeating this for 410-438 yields 19.3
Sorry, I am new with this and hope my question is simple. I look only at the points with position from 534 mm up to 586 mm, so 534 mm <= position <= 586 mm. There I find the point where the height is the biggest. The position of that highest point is 552.0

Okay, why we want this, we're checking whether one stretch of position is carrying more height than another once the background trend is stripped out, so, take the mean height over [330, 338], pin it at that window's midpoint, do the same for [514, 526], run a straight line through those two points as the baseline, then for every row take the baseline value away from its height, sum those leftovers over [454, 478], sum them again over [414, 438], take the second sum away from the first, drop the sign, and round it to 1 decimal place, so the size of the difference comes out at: 4.9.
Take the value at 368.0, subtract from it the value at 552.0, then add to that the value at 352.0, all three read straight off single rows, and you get 12.7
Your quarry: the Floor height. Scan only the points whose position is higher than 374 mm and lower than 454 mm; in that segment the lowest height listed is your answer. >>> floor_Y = 16.66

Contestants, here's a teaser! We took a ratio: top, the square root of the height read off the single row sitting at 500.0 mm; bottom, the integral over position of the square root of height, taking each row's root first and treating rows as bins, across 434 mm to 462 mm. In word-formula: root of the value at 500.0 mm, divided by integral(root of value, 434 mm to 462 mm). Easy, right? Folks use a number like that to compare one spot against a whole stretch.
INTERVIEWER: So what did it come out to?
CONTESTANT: 0.0350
